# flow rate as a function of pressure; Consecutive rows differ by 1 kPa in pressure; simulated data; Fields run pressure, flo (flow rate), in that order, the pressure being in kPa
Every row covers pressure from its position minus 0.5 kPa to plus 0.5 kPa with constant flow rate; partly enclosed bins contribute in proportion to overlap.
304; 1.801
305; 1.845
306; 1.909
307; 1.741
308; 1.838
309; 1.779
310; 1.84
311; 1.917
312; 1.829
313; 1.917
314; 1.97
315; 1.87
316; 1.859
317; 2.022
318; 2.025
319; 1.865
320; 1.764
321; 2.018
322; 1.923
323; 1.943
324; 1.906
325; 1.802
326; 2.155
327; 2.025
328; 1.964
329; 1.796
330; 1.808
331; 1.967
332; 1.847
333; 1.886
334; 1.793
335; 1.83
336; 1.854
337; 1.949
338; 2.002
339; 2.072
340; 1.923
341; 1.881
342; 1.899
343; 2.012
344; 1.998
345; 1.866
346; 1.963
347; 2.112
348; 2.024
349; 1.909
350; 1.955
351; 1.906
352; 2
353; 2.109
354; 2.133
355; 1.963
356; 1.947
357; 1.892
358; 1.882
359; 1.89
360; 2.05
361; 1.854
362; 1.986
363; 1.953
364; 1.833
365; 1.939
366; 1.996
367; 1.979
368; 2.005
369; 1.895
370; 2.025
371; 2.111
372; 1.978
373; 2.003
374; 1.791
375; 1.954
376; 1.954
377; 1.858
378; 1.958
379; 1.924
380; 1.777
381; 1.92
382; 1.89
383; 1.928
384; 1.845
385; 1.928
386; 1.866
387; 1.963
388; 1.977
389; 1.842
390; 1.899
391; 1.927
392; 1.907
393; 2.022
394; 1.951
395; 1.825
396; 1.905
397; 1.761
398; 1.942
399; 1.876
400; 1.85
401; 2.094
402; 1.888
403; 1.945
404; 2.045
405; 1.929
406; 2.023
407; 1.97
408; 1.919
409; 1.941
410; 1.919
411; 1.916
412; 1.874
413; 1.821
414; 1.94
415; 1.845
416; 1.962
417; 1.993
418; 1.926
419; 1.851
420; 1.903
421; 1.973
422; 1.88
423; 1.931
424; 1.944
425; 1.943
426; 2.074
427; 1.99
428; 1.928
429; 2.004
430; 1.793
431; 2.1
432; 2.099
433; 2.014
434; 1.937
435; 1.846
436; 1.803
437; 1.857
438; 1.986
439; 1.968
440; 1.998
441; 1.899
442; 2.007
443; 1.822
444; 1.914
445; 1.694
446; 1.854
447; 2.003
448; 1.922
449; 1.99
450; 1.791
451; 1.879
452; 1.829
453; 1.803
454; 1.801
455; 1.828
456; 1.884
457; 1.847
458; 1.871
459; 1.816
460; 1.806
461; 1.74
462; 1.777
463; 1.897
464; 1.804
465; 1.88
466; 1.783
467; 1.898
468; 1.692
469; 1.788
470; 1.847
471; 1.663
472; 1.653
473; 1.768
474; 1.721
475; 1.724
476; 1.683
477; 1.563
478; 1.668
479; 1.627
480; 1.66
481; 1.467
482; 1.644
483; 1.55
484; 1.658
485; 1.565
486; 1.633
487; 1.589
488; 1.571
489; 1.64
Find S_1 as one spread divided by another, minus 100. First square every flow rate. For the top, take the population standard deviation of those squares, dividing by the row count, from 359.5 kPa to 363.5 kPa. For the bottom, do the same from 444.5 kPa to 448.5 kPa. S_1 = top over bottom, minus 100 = -99.3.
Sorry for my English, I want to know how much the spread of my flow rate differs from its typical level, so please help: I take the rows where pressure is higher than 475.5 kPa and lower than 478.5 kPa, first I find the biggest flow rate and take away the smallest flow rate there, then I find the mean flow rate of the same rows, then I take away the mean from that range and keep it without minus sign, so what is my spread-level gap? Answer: 1.52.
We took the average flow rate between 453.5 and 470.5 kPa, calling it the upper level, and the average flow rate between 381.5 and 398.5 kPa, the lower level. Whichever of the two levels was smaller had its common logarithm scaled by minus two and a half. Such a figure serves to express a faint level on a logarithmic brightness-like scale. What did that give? -0.65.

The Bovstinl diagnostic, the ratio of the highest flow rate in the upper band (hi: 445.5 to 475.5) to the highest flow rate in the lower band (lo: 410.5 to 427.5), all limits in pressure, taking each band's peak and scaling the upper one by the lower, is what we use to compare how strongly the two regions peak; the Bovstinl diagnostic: 0.97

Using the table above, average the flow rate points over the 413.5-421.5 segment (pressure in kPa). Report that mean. 1.92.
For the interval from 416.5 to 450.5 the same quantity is 1.93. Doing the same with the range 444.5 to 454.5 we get 1.86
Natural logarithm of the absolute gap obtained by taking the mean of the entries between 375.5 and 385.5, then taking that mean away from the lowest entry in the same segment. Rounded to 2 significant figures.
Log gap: -2.1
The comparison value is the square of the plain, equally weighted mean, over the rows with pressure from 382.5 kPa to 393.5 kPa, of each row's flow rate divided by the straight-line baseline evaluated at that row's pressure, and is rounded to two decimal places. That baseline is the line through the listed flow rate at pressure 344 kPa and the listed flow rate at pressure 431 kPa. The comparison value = 0.88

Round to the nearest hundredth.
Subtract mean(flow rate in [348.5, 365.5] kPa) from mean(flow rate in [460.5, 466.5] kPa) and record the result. -0.14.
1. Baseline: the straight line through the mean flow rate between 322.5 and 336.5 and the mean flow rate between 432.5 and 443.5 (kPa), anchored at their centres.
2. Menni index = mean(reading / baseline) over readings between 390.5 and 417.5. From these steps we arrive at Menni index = 1.01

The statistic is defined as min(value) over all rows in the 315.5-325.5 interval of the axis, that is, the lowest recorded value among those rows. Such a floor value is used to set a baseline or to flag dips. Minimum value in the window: 1.764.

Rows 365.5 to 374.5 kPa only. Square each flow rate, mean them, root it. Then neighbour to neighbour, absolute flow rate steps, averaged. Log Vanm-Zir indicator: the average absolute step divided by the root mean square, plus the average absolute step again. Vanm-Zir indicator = 0.14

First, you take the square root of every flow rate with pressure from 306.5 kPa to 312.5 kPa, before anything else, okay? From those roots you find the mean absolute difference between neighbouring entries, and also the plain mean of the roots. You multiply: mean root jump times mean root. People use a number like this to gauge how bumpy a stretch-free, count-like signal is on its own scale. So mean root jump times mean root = 0.038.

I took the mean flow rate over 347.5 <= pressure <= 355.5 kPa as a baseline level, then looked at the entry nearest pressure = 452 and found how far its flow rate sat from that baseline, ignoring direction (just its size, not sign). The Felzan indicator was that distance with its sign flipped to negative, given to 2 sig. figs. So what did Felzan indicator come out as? -0.17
